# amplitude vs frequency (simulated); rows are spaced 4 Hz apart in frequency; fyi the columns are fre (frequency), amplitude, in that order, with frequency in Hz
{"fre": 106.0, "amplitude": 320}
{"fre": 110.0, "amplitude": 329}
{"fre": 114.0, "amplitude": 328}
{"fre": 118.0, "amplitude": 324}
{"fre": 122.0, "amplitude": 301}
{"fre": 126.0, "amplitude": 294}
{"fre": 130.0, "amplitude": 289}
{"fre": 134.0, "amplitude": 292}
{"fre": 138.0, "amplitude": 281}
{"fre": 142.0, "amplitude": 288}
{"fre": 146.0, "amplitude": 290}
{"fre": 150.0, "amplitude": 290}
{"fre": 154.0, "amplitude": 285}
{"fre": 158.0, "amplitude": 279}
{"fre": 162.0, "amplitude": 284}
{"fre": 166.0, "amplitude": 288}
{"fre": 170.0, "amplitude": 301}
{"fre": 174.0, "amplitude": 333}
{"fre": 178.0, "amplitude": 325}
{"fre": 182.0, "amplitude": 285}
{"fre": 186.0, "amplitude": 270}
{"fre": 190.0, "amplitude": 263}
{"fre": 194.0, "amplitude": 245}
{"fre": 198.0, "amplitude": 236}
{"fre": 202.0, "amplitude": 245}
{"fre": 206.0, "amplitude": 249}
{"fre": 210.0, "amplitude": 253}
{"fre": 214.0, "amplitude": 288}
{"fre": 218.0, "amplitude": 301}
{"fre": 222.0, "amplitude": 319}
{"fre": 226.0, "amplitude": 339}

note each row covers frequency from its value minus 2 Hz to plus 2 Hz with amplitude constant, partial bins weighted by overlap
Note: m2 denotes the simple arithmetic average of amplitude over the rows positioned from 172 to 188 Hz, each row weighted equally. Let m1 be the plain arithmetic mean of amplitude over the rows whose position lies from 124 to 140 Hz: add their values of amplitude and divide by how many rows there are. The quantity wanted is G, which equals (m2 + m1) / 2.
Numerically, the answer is 296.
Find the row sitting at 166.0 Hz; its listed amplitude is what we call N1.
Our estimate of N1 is 288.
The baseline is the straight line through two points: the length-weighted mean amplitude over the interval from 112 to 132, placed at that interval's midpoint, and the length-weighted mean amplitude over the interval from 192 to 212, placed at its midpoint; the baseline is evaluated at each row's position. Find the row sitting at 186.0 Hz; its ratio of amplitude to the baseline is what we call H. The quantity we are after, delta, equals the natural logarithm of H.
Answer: 0.05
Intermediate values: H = 1.05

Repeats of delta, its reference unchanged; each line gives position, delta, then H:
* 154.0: 0.01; 1.01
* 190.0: 0.03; 1.03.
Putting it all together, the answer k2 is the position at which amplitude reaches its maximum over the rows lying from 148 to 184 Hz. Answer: 174.0 Hz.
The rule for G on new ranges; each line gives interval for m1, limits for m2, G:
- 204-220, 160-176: 287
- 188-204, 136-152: 267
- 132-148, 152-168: 286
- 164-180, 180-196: 289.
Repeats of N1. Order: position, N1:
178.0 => 325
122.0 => 301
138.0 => 281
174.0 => 333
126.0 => 294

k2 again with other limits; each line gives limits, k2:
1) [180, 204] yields 182.0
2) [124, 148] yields 126.0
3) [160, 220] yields 174.0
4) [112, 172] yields 114.0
